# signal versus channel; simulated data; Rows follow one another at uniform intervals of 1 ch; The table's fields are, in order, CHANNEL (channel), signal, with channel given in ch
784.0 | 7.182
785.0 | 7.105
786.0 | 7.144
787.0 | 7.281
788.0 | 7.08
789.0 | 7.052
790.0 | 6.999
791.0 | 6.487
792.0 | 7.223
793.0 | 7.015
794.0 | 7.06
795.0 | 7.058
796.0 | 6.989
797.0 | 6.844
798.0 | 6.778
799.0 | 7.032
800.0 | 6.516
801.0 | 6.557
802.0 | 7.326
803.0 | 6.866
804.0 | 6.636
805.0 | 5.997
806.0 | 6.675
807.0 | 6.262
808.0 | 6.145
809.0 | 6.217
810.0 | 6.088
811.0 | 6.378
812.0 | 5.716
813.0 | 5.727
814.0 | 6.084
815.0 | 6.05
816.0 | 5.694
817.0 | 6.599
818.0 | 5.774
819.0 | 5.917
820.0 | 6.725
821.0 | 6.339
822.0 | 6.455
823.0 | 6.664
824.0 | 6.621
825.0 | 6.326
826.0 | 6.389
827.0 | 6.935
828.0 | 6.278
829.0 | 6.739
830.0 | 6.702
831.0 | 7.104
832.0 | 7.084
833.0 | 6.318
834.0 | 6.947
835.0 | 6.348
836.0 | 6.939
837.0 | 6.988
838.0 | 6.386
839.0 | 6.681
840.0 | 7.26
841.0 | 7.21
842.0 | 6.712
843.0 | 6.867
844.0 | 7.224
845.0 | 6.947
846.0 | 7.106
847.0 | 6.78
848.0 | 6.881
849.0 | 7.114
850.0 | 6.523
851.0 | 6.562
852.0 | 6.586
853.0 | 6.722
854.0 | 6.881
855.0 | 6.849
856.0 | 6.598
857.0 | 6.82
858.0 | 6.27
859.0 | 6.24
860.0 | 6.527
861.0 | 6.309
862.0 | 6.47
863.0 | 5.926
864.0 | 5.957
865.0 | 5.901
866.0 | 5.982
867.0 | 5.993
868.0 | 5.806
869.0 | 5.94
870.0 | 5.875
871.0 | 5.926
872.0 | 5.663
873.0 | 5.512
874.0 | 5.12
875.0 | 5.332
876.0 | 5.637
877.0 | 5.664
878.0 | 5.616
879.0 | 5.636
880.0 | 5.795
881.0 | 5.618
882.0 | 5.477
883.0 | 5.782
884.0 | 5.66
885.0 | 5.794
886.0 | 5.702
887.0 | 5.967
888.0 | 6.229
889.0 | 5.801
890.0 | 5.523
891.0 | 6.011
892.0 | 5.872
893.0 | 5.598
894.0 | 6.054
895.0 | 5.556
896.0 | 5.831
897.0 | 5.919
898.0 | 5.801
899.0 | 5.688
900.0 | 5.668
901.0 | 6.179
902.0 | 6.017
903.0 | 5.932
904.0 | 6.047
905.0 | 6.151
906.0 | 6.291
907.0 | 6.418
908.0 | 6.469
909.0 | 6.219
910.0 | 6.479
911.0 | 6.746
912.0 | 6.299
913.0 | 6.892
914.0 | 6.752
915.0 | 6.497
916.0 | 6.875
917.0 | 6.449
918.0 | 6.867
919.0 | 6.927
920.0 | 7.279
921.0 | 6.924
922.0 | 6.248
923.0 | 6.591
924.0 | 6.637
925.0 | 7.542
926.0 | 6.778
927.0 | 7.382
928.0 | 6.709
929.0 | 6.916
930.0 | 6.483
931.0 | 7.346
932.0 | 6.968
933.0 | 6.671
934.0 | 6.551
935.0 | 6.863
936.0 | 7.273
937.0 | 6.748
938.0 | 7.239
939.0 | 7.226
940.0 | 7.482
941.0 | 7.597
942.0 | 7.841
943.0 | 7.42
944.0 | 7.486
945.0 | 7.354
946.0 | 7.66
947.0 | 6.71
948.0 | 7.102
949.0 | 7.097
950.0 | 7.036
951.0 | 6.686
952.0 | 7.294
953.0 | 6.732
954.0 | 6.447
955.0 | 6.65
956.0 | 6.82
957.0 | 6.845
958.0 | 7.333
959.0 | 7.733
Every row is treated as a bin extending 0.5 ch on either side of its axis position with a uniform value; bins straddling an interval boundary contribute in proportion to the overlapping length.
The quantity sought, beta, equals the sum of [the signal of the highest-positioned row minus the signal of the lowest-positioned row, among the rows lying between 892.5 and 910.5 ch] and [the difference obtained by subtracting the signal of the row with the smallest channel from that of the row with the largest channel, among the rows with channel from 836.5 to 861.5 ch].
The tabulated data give 0.2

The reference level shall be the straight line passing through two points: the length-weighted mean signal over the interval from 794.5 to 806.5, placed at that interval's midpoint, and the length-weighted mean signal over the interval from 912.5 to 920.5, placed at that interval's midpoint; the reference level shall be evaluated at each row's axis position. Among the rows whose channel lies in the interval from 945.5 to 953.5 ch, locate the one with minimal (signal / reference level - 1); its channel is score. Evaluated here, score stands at 951.0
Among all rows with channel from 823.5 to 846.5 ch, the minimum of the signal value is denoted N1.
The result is 6.278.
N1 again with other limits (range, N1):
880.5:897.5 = 5.477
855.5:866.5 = 5.901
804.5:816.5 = 5.694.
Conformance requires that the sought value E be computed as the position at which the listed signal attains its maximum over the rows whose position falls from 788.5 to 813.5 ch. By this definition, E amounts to 802.0 ch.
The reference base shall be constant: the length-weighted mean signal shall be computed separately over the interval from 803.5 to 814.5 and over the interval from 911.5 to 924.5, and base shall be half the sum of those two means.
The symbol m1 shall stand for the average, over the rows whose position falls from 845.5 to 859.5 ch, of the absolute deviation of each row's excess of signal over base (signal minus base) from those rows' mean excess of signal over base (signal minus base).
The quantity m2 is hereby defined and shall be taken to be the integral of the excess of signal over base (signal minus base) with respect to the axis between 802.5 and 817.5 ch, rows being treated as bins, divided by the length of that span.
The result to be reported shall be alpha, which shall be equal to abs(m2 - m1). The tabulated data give 0.4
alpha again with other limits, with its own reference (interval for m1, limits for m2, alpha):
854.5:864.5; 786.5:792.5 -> 0.3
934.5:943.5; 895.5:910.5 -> 0.6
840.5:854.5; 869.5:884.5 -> 1.0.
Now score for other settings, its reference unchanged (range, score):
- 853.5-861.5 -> 859.0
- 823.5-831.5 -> 828.0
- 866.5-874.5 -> 874.0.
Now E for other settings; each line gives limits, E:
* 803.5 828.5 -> 827.0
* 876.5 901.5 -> 888.0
